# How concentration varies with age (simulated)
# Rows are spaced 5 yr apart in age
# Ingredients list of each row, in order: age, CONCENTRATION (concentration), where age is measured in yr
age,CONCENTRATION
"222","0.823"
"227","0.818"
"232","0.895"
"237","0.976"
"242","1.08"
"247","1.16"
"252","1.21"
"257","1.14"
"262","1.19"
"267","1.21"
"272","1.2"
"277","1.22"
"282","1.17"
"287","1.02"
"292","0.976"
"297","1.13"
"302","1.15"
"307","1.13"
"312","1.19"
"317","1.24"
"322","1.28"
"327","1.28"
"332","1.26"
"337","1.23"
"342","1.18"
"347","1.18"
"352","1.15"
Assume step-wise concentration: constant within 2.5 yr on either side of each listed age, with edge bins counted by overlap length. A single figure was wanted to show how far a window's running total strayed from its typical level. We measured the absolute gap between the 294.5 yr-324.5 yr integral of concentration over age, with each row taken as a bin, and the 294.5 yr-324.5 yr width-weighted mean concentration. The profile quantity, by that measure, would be 34.4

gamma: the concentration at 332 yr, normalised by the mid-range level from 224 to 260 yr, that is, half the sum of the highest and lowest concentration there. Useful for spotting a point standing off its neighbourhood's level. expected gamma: 1.24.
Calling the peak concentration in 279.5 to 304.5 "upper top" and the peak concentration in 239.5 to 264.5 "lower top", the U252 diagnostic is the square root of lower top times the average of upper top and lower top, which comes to 1.20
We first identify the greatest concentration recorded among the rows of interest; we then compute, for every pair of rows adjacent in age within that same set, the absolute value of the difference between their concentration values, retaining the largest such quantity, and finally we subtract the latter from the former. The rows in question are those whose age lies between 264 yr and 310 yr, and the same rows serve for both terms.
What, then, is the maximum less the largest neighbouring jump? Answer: 1.07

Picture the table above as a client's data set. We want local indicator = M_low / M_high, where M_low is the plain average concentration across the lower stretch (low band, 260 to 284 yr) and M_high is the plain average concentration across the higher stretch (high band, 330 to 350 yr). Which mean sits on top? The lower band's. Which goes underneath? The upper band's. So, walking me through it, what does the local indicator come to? 0.99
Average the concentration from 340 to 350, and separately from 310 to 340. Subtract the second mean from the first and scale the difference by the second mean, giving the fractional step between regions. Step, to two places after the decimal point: -0.05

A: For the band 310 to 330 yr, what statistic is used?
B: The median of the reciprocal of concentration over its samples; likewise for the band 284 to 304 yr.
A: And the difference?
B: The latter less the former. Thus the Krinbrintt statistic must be 0.14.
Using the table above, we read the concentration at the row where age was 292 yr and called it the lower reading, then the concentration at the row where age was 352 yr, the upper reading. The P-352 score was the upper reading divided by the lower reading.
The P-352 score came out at 1.18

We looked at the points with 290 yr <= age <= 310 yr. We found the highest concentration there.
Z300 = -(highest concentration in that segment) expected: -1.15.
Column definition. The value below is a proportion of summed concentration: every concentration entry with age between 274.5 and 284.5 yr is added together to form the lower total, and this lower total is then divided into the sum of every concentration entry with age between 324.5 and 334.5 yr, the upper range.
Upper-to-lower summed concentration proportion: 1.06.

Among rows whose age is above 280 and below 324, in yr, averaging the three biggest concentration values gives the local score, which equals 1.24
